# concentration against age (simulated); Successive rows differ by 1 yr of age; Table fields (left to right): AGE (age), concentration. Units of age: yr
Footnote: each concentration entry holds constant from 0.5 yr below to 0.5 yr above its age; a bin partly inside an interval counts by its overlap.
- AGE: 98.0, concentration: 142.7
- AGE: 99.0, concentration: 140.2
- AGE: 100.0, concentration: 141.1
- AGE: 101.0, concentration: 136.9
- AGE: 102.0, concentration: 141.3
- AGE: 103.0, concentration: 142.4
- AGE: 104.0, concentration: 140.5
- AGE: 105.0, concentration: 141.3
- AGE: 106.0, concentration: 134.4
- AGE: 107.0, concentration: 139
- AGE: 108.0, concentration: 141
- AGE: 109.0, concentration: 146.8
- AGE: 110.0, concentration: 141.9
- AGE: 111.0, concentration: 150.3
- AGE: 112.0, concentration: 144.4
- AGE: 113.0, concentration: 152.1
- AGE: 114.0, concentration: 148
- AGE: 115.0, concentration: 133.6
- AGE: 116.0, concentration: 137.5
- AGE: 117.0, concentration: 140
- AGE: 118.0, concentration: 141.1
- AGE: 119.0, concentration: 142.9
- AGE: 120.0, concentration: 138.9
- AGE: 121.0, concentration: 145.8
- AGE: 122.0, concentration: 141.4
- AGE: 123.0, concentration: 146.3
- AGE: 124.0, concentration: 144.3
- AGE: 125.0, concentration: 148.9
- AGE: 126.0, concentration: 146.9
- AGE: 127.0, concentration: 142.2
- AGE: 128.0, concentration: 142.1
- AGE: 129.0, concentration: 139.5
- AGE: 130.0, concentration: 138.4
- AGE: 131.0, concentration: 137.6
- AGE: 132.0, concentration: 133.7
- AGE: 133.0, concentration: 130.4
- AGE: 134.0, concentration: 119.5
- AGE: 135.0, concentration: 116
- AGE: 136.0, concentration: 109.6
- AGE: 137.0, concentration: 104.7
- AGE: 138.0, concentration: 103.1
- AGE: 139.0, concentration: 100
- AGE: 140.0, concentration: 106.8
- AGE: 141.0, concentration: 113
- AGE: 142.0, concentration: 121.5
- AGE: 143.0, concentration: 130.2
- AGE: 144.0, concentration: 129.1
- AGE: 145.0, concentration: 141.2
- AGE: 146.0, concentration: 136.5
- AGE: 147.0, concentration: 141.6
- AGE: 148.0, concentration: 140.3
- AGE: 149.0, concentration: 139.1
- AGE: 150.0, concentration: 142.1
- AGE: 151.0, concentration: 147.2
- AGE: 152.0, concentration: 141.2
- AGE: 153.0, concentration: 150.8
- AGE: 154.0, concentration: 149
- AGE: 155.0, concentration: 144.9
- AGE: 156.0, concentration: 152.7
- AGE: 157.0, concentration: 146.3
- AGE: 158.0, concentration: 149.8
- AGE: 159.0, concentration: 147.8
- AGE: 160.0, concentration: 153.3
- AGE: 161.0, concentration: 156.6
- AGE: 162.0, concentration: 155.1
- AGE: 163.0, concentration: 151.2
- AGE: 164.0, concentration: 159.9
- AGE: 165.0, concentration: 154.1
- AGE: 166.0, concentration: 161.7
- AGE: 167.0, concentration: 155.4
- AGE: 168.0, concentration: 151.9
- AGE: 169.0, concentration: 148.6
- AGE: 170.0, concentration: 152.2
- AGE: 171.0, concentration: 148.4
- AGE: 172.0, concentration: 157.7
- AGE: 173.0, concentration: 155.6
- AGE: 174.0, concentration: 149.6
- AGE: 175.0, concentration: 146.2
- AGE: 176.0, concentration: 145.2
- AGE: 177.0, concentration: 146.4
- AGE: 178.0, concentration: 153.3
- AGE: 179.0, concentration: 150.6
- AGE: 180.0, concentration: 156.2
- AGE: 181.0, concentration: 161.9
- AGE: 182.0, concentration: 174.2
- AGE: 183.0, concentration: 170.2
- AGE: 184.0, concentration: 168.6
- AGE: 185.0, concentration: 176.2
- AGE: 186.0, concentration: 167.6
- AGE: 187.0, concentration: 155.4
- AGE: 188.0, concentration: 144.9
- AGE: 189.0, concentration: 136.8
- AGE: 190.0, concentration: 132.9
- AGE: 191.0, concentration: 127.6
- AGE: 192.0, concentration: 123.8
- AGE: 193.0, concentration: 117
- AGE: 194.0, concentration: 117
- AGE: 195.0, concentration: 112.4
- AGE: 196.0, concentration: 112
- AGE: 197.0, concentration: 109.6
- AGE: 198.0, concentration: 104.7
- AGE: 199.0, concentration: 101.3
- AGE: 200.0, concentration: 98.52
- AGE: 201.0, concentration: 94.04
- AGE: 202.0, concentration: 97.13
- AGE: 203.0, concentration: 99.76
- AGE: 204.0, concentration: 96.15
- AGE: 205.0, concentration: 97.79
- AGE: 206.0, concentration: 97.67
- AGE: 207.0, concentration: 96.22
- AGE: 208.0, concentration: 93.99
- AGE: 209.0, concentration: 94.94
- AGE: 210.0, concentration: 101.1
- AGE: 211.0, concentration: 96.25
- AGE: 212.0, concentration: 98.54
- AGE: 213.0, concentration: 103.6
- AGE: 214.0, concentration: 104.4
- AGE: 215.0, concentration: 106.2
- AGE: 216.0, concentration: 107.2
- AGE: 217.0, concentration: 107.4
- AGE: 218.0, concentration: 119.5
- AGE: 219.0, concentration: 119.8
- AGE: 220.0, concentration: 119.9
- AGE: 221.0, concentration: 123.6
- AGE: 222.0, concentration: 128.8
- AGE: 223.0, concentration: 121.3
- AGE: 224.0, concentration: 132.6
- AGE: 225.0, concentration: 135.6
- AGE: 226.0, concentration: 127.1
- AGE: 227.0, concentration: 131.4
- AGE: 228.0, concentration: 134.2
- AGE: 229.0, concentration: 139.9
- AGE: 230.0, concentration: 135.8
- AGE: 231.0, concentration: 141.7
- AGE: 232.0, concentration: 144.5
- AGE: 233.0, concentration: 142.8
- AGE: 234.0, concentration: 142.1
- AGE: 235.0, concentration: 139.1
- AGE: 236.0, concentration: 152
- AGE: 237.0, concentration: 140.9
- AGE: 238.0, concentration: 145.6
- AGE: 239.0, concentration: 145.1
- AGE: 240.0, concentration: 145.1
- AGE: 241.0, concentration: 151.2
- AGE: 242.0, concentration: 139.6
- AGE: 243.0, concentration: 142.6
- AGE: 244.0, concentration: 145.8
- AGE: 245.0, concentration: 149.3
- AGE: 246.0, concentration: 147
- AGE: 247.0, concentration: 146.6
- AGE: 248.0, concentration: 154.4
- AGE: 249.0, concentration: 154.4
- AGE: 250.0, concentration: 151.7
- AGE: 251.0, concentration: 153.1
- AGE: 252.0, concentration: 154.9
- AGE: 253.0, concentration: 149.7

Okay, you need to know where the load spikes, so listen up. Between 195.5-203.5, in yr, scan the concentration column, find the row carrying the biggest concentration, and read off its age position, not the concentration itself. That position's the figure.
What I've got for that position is 196.0 yr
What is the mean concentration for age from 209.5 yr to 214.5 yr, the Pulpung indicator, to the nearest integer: 101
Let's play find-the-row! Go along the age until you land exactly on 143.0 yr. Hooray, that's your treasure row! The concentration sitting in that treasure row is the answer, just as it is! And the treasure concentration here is 130.2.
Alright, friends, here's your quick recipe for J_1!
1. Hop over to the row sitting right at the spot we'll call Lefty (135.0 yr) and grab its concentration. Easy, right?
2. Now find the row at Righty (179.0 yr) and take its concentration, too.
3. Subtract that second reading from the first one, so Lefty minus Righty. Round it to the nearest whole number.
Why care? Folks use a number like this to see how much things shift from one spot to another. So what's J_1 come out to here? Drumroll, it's -35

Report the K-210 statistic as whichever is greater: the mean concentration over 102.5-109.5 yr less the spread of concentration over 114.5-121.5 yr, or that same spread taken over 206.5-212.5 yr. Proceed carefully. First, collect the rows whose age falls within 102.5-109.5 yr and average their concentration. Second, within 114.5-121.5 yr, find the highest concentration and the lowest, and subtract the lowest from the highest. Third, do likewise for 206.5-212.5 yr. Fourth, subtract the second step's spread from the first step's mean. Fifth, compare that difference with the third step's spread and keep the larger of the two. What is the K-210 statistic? 129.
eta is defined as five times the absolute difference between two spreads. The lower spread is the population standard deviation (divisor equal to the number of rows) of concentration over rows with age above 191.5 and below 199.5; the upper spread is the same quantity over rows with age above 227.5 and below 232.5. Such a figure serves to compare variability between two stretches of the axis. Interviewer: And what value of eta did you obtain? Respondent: 14.8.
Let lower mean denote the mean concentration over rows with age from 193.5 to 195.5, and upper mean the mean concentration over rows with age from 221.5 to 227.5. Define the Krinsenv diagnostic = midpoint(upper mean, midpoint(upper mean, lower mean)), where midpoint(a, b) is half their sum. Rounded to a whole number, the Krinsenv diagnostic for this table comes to 126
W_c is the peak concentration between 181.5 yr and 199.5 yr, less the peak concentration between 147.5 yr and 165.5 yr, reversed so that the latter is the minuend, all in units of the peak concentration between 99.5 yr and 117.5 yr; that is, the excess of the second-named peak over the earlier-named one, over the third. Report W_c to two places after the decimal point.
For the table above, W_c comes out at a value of -0.11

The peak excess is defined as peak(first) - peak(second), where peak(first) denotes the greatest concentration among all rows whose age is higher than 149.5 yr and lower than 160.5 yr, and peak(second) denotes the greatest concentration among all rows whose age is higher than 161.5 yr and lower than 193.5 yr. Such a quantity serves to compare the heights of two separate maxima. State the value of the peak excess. -23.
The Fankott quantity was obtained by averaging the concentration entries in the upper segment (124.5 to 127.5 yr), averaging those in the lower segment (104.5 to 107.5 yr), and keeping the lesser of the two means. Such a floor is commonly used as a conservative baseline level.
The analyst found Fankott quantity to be 138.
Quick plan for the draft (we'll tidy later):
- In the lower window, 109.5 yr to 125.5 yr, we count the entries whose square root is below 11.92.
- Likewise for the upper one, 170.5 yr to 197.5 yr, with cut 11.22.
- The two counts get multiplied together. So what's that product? 42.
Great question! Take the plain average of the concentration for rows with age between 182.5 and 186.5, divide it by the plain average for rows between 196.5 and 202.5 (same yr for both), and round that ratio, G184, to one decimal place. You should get 1.7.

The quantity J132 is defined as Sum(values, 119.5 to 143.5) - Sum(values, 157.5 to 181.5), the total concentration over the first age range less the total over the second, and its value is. -568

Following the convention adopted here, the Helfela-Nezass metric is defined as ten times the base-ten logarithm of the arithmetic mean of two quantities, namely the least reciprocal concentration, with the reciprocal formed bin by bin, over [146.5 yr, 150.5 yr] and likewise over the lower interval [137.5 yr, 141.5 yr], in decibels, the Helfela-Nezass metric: -21.0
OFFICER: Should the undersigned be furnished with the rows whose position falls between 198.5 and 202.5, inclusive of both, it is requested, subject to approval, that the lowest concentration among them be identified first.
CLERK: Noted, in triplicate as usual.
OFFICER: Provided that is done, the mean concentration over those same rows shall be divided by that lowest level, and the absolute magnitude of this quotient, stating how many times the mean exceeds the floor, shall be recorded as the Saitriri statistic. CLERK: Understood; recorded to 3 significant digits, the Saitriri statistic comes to 1.04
